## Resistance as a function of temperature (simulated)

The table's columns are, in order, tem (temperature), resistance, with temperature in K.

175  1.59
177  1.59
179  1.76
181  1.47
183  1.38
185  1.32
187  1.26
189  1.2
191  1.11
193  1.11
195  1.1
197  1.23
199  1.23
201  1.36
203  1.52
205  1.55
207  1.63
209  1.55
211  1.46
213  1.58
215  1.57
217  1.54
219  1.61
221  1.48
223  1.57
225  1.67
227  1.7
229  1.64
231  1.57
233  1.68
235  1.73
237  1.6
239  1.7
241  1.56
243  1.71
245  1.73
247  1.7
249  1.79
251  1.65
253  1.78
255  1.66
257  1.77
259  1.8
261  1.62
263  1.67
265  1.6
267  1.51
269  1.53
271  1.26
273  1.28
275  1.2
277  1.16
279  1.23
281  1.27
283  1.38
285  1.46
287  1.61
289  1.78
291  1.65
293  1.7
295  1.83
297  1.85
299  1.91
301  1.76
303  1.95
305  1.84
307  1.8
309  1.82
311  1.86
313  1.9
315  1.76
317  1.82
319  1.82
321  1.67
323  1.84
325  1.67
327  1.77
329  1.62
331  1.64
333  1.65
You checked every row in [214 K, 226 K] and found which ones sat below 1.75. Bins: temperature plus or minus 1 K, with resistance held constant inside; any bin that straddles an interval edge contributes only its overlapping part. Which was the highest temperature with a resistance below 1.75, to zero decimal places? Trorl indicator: 225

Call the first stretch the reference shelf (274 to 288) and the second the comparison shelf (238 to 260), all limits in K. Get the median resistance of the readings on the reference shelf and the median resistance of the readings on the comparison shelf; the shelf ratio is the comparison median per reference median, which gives 1.35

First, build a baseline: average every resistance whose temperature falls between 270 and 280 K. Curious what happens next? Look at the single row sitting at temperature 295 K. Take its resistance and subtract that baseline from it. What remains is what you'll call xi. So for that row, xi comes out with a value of 0.6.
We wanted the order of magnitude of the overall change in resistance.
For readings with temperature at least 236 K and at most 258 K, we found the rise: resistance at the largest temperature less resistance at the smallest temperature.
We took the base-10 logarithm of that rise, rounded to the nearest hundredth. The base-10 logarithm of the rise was -0.77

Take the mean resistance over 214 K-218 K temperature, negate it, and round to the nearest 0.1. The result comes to -1.6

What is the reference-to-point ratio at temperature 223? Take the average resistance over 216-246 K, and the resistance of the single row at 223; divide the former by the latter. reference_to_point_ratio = 1.04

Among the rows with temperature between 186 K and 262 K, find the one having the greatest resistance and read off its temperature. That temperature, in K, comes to 259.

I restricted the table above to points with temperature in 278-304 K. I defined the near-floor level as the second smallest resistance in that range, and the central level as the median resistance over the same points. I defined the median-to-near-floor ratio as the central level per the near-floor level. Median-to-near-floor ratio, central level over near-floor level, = 1.3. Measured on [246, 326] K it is 1.4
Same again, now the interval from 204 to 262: 1.1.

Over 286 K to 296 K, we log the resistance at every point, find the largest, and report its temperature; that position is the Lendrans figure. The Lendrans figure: 295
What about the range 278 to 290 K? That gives 289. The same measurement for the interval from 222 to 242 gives 235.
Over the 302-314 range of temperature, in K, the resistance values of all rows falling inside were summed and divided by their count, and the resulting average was 1.86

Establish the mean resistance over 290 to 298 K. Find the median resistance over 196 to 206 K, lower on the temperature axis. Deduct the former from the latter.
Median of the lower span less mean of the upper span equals -0.40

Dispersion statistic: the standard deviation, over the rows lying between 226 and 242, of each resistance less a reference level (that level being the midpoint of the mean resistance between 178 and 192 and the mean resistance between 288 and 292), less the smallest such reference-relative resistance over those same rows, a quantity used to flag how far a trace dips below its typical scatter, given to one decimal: 0.0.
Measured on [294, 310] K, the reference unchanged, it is -0.2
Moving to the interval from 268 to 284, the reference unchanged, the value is 0.5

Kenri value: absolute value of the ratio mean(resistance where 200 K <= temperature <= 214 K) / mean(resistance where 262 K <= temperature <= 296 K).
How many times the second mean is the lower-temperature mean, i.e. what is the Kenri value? 1.03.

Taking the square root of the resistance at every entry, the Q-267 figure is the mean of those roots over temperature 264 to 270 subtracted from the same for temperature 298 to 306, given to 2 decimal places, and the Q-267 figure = 0.12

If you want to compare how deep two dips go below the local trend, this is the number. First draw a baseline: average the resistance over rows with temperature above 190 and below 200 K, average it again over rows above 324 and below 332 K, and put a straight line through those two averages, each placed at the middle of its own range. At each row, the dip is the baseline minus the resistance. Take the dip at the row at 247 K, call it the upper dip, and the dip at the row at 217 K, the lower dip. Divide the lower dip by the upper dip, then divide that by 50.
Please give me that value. 0.017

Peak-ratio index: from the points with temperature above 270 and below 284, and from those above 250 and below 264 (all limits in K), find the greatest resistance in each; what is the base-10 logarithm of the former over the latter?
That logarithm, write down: -0.12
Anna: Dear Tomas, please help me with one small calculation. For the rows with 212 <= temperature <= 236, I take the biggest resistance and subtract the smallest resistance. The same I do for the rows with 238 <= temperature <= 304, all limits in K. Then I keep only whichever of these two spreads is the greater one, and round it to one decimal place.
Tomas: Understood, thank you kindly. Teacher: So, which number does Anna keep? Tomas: 0.8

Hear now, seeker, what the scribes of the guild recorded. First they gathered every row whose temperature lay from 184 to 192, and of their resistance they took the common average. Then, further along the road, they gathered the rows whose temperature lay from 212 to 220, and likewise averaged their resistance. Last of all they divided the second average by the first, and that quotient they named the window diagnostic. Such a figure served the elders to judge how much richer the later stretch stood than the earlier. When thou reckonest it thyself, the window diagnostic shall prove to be 1.3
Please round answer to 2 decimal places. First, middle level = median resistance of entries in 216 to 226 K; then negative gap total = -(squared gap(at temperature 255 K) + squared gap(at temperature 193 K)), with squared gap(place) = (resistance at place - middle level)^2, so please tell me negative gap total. -0.22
